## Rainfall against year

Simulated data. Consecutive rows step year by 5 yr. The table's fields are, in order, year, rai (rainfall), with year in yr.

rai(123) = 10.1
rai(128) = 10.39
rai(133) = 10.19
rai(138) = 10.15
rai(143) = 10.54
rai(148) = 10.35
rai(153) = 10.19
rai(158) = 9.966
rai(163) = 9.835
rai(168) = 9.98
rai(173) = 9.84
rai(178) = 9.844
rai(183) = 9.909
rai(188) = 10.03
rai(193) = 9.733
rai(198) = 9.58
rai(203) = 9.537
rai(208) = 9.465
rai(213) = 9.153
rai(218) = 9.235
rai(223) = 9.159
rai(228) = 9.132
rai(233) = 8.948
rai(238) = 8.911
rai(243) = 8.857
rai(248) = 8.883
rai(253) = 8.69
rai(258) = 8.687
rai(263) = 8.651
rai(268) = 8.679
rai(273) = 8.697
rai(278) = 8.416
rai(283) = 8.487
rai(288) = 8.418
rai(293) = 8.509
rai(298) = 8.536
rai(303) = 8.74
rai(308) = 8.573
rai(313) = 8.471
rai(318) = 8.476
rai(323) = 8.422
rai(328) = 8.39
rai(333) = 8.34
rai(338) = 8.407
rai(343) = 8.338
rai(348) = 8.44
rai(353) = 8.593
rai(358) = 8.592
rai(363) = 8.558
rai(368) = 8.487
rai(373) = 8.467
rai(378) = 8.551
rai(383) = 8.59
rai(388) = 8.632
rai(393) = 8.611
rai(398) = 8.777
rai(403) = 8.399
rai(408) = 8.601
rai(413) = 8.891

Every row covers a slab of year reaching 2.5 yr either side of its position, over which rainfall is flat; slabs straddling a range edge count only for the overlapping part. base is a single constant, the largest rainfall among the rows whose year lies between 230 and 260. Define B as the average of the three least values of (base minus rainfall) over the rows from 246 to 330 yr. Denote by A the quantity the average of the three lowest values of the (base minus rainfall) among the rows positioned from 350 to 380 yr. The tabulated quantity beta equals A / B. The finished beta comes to 2.1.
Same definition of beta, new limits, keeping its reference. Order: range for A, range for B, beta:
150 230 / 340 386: -3.1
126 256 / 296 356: -4.7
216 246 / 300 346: -0.6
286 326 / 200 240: -0.7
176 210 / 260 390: -4.0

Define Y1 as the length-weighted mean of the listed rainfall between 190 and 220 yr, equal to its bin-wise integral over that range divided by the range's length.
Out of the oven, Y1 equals 9.46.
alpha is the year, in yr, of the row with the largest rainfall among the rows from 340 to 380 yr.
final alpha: 353 yr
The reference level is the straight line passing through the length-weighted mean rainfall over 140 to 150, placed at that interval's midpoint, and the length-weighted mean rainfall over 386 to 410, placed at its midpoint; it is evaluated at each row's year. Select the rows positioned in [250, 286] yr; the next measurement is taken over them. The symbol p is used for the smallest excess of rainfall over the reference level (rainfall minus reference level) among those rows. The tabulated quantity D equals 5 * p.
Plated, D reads -5.3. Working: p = -1.1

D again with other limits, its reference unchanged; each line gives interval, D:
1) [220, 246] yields -4.3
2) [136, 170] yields -2.3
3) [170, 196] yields -2.0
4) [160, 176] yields -2.3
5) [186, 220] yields -3.9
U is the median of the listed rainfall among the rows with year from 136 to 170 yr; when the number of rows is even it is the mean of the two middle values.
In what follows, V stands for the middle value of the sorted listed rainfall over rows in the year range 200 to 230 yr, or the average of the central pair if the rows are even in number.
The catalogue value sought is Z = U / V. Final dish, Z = 1.10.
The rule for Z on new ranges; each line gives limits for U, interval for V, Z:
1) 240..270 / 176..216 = 0.90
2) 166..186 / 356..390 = 1.15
